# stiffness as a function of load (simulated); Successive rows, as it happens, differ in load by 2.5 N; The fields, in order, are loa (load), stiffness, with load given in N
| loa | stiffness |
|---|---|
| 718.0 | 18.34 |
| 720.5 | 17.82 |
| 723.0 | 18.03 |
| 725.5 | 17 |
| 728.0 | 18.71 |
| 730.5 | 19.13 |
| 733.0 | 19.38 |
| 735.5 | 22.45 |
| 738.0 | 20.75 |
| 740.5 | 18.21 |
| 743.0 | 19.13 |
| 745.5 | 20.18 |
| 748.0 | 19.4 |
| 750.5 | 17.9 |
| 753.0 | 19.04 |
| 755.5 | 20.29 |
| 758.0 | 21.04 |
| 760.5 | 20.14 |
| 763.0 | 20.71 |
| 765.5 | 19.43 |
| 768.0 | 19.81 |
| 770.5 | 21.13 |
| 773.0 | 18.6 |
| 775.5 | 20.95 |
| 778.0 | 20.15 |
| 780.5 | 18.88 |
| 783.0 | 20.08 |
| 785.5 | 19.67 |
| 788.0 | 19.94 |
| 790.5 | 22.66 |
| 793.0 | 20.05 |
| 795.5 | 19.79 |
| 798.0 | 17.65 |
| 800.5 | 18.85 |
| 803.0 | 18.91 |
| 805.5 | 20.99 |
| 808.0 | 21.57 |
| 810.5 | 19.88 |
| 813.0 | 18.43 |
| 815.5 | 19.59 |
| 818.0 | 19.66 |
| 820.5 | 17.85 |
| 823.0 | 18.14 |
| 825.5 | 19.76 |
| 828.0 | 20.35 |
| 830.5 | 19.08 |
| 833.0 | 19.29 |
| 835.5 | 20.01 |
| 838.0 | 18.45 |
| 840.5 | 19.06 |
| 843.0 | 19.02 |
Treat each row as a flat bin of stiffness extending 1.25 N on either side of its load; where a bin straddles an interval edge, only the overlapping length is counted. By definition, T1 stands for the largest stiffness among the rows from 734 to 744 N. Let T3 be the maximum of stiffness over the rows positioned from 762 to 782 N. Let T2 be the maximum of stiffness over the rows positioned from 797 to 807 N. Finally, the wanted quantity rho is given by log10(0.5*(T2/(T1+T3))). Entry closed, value -0.618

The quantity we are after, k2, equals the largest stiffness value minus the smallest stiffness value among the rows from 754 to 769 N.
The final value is 1.6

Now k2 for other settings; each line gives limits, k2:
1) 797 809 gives 3.9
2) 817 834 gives 2.5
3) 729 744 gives 4.2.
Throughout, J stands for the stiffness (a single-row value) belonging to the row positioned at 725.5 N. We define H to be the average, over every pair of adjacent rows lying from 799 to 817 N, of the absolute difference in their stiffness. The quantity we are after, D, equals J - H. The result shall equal 15.8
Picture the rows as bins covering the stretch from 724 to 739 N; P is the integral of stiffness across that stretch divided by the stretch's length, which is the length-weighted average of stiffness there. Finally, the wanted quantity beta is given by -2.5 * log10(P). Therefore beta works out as -3.23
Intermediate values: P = 19.5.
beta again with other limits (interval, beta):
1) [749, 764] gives -3.24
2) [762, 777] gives -3.26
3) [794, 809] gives -3.23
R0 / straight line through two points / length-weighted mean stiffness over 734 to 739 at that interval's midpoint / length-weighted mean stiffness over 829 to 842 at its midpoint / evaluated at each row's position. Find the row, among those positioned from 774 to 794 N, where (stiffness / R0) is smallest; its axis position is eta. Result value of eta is 780.5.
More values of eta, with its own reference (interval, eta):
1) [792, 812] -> 798.0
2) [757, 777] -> 773.0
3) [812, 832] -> 820.5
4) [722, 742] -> 725.5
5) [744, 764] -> 750.5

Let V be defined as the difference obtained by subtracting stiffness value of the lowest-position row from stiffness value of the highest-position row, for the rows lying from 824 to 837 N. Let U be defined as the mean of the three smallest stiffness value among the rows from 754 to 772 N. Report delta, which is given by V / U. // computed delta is 0.01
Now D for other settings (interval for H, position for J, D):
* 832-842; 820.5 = 16.9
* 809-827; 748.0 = 18.3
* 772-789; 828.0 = 19.3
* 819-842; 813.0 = 17.6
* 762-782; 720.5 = 16.4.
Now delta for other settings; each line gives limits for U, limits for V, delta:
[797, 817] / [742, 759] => 0.10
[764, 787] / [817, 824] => -0.08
